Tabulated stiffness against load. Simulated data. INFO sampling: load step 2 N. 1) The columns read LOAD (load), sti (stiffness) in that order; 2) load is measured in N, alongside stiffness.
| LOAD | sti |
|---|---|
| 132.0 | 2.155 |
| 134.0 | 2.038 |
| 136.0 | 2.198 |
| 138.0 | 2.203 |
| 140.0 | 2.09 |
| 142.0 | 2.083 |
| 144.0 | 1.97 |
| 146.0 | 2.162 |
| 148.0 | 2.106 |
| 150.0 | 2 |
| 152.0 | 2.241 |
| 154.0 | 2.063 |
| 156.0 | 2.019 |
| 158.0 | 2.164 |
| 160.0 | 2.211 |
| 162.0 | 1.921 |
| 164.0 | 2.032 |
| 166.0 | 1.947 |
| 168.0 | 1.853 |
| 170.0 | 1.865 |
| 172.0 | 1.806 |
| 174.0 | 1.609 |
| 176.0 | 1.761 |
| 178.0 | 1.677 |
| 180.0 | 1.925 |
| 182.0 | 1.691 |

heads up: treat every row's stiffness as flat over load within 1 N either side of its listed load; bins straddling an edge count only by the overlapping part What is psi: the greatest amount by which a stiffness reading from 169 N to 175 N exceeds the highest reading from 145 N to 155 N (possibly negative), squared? 0.14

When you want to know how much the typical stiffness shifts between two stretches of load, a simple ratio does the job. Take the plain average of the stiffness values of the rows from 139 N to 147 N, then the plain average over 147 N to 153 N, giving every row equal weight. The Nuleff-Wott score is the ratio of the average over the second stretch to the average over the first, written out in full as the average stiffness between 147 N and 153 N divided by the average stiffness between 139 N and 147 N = 1.02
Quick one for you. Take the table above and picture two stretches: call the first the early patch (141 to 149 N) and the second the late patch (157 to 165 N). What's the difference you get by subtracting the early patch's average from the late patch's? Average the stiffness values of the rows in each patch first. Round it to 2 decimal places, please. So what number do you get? 0.00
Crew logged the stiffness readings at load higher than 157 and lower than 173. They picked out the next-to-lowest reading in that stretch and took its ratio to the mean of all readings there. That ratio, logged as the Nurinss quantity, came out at 0.938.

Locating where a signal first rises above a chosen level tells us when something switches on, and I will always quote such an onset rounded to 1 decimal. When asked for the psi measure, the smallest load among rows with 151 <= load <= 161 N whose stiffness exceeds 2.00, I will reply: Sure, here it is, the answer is 152.0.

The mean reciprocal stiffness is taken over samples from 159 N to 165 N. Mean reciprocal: 0.488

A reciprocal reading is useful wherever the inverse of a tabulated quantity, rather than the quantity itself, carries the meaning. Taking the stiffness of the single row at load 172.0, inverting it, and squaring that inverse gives 0.31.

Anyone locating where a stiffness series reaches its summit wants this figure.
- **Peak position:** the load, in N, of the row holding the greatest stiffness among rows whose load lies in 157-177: 160.0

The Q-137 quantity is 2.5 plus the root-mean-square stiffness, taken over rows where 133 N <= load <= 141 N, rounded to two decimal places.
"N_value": 4.63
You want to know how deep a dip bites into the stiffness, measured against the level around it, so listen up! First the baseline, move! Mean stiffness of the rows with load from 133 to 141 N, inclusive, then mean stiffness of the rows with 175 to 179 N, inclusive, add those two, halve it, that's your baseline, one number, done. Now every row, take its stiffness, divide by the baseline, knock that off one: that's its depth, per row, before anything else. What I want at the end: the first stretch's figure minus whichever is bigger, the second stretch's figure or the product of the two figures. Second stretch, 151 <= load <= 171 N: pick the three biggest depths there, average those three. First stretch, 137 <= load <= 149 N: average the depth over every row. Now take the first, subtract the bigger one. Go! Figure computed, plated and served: -0.12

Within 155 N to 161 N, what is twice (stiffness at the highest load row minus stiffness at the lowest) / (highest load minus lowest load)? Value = 0.10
